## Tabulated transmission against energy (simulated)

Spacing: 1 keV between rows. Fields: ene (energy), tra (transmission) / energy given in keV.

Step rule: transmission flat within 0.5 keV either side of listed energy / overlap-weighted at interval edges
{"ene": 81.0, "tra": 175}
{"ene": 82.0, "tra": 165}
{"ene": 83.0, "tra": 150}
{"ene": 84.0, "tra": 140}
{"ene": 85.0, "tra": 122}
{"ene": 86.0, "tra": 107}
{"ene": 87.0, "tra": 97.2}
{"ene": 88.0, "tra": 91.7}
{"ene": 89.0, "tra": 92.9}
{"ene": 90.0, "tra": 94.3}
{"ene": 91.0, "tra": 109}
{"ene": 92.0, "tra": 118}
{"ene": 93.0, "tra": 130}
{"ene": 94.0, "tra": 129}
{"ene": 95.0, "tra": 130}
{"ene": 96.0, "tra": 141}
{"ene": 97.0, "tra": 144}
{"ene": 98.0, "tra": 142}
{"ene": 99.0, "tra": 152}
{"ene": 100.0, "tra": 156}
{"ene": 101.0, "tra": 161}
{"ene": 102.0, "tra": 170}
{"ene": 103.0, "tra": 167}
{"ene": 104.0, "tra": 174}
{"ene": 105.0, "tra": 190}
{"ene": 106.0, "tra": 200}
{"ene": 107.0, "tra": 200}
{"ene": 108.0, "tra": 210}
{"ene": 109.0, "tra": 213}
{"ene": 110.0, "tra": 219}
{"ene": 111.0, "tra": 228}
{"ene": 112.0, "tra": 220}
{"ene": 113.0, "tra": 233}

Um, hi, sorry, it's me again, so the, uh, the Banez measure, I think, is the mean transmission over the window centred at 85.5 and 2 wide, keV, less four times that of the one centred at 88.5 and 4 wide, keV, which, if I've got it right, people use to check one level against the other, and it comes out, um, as -262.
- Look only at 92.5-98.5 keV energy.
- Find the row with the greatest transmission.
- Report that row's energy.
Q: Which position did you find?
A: 97.0 keV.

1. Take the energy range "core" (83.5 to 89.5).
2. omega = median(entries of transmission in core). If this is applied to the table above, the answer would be 102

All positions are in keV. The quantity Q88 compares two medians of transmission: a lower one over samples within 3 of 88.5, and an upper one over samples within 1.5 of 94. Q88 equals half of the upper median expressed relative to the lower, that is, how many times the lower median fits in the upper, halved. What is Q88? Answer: 0.68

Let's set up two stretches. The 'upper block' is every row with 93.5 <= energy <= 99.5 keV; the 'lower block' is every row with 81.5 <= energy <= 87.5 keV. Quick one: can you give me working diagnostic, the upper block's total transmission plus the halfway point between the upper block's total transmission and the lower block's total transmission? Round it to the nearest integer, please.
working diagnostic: 1648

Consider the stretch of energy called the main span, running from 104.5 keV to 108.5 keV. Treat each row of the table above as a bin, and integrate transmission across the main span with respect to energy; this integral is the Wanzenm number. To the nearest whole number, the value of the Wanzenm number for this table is 800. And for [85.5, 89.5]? 389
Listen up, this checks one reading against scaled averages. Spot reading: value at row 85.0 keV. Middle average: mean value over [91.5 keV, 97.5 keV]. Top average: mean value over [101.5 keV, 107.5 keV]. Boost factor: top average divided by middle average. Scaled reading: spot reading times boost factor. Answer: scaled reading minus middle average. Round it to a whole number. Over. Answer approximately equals 38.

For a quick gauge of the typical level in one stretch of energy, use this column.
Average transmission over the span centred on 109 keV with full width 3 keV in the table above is 214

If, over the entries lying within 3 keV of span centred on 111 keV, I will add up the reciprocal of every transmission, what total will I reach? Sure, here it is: 0.013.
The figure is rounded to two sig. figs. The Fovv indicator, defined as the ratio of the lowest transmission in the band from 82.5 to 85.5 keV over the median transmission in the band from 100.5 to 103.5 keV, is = 0.73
